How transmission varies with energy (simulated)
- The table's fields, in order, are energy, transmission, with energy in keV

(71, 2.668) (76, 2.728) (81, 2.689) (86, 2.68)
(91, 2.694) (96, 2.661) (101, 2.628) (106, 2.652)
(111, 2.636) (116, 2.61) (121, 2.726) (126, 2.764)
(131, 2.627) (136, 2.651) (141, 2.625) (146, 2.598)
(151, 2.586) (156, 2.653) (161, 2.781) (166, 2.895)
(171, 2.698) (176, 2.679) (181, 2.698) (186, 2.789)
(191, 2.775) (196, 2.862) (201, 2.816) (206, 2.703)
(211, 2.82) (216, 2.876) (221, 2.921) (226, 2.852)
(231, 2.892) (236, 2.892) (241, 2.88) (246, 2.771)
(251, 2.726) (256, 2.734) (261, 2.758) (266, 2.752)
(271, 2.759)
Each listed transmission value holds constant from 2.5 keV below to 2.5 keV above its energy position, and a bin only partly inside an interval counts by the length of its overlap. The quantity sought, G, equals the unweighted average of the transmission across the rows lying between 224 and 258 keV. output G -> 2.82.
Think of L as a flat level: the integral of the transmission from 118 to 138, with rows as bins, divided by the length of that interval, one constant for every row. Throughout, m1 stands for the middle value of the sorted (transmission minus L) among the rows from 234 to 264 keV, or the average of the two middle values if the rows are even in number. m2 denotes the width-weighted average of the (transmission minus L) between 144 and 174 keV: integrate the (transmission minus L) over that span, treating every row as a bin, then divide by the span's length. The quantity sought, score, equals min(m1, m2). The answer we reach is 0.012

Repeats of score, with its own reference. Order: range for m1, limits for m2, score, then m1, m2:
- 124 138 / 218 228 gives -0.040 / -0.040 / 0.20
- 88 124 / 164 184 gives -0.039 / -0.039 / 0.05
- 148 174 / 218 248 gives 0.007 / 0.007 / 0.18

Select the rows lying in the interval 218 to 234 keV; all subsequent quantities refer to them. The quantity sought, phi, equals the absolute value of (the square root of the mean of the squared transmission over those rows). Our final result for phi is 2.89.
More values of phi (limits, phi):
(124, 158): 2.64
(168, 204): 2.76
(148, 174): 2.72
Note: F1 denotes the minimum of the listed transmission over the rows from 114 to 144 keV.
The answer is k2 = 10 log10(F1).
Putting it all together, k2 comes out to 4.17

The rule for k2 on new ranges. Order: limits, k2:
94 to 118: 4.17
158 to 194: 4.28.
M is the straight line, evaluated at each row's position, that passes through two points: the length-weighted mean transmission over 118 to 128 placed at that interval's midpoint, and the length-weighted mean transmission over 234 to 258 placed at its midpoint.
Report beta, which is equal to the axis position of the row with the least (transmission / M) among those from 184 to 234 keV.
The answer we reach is 206 keV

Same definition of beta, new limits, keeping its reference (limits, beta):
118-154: 151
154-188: 156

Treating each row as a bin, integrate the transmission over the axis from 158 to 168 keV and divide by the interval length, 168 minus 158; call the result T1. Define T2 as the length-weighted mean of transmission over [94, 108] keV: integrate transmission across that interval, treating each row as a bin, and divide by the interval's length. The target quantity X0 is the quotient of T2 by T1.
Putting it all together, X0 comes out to 0.94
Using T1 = 2.83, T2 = 2.65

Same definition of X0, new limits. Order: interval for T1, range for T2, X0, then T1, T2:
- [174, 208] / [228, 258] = 1.02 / 2.76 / 2.82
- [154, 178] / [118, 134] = 0.98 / 2.74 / 2.70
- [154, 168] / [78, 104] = 0.96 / 2.78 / 2.67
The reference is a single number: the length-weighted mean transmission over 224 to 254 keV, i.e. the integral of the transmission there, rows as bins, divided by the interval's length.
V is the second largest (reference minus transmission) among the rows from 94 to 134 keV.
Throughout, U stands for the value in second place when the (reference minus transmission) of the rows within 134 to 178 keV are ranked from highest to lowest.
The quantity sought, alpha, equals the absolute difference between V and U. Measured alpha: 0.03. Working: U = 0.24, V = 0.207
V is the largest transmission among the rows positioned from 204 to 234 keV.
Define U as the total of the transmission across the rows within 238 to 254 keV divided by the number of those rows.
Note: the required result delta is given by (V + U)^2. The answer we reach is 32.6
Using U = 2.79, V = 2.921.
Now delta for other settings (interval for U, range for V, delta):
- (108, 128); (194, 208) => 30.8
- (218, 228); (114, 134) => 31.9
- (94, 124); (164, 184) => 30.8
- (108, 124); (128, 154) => 28.2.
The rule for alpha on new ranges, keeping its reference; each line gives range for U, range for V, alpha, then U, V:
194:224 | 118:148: 0.19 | 0.02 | 0.209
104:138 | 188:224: 0.15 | 0.21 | 0.059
